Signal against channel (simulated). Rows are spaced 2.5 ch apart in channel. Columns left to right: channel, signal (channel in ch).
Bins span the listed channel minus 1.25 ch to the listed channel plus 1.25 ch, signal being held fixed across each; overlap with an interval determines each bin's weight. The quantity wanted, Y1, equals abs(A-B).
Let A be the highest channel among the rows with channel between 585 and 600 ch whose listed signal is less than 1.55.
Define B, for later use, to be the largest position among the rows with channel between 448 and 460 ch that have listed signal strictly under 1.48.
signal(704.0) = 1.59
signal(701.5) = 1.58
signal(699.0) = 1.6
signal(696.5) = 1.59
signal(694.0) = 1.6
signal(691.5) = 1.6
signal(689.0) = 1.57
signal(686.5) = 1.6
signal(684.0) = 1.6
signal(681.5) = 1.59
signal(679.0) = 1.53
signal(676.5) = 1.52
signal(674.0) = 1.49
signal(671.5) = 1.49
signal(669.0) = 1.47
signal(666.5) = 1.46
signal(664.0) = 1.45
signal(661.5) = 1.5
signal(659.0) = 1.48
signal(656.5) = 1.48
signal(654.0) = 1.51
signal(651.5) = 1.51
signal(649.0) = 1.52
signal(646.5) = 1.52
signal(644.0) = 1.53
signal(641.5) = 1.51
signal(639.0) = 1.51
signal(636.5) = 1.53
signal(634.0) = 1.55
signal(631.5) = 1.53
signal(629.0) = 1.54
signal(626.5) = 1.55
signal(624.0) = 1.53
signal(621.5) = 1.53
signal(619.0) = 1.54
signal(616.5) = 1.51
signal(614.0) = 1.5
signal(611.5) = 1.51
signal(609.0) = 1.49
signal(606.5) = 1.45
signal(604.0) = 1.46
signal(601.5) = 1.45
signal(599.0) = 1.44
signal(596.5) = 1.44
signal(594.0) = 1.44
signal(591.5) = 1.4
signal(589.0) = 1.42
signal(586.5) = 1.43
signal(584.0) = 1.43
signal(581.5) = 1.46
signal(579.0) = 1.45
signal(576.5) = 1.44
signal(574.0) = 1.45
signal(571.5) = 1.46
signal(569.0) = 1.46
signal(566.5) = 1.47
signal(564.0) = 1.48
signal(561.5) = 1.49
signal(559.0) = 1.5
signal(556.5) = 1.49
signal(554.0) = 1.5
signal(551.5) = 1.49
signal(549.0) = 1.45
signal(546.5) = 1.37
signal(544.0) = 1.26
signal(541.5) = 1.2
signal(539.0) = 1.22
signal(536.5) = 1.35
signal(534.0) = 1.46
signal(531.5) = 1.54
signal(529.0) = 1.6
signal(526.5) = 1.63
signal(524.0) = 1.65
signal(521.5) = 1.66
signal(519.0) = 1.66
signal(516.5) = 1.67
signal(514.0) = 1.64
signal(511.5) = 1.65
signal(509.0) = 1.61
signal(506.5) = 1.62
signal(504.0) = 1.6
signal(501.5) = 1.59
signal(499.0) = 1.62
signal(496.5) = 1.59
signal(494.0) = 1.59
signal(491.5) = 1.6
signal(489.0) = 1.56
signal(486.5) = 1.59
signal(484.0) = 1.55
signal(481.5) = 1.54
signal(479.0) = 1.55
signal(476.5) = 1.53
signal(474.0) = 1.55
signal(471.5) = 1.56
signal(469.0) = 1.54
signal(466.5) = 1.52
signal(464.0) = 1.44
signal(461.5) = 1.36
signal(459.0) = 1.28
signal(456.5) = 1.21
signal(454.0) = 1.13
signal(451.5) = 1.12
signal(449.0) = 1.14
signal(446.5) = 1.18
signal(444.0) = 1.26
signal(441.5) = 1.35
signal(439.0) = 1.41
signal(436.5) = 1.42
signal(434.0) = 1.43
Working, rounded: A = 599.0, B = 459.0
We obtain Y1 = 140.0 ch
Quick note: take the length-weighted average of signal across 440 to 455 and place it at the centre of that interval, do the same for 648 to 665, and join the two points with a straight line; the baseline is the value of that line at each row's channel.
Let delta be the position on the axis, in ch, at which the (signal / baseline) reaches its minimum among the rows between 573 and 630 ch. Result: 591.5 ch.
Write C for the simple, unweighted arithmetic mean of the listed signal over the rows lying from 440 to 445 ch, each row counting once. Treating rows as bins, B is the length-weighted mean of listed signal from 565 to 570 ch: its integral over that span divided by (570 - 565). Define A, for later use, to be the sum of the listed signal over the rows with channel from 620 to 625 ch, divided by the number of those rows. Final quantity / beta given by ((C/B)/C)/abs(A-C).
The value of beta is 3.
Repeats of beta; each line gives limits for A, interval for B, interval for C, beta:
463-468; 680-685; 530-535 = 31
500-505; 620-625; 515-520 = 9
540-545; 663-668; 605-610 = 3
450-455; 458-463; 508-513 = 1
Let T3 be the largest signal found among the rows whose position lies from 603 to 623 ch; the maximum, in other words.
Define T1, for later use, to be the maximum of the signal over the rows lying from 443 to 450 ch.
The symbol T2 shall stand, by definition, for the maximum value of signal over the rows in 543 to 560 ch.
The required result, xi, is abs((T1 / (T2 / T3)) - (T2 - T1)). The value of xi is 1.05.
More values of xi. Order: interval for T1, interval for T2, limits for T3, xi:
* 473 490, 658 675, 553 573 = 1.68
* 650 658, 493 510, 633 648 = 1.33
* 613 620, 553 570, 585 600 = 1.52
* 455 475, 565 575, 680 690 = 1.79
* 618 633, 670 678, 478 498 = 1.66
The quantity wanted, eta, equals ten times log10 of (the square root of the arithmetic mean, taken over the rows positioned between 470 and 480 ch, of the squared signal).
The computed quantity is 1.9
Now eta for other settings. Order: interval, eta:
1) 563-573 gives 1.7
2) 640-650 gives 1.8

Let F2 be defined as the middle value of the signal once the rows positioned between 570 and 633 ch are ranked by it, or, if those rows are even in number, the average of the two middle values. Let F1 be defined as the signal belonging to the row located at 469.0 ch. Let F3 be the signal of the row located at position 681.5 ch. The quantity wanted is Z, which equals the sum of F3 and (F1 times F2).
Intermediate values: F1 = 1.54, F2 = 1.46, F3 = 1.59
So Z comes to 3.84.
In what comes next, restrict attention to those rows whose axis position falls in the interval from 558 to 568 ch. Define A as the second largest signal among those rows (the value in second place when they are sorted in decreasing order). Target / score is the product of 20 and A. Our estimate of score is 29.8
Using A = 1.49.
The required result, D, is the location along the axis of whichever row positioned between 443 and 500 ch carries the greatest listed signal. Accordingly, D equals 499.0 ch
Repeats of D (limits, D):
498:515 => 511.5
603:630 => 626.5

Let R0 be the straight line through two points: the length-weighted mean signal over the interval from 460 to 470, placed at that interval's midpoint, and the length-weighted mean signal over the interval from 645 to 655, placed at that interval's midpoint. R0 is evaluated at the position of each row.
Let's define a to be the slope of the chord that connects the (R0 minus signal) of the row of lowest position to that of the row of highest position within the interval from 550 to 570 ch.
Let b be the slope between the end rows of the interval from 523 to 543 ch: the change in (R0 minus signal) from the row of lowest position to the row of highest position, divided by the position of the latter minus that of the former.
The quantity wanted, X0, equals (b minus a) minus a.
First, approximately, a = 0.002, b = 0.0260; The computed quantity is 0.022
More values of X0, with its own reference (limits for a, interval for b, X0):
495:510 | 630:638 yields 0.003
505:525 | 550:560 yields 0.002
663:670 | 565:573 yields 0.010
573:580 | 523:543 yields 0.025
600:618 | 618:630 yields 0.008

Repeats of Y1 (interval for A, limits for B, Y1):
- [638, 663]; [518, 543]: 120.0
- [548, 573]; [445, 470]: 107.5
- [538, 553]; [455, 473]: 87.5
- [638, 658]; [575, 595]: 62.5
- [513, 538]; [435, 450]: 87.5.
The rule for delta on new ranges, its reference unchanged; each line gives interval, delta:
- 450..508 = 451.5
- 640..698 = 664.0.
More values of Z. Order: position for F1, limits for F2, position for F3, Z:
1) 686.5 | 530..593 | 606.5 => 3.77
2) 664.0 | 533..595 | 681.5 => 3.69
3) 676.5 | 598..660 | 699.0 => 3.90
